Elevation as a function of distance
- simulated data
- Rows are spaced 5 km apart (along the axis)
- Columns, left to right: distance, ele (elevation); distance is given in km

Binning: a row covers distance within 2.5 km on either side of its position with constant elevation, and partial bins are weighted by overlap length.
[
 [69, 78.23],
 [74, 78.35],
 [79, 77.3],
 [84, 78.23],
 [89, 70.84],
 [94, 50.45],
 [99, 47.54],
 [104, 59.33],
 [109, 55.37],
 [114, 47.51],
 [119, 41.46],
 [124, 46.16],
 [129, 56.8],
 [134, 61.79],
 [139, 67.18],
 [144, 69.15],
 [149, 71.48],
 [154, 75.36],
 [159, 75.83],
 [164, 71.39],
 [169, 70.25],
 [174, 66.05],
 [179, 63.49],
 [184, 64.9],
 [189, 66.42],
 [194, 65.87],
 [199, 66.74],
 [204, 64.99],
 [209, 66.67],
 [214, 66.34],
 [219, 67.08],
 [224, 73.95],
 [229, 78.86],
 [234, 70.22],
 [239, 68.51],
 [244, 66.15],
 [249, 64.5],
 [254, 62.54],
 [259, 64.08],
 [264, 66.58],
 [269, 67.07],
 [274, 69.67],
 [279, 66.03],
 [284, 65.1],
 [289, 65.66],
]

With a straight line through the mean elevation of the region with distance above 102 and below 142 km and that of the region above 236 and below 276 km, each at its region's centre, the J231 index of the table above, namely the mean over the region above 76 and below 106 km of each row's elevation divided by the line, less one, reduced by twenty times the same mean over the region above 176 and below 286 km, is -0.8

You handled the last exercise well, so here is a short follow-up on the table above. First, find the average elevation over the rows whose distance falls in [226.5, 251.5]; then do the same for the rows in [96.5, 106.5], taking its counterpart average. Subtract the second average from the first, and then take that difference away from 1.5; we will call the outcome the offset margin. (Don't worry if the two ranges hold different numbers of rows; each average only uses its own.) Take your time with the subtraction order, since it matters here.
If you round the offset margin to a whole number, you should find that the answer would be -15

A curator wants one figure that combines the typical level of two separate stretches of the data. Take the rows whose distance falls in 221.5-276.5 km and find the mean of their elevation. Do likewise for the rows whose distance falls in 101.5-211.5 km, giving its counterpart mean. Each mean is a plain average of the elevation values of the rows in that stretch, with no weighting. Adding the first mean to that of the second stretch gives 132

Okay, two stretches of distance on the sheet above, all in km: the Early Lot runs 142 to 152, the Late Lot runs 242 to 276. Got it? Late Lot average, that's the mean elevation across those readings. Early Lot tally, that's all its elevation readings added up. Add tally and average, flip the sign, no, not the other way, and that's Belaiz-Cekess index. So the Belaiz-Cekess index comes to -206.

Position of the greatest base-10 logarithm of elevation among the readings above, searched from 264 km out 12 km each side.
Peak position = 274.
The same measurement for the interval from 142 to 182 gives 159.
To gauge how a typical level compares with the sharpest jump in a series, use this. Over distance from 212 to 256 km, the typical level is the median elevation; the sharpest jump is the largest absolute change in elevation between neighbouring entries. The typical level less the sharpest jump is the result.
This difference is 58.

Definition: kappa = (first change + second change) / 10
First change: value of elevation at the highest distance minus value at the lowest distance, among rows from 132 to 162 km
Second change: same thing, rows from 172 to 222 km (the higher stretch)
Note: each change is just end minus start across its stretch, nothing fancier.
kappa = 1.5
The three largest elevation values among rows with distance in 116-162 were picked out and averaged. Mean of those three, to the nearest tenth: 74.2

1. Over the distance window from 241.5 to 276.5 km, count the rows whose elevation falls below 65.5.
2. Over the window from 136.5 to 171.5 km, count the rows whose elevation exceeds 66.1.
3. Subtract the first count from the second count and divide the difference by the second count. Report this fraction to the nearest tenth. 0.6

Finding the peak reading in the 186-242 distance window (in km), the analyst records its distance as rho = 229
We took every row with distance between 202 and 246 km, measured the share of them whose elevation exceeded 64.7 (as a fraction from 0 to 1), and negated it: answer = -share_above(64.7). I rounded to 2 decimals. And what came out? -1.00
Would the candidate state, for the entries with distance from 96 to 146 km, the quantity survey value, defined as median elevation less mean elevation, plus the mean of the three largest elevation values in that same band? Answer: 67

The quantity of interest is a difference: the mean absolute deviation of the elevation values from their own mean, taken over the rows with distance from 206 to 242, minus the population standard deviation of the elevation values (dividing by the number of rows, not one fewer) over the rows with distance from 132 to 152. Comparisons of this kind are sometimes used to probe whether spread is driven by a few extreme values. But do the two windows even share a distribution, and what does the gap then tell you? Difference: -0.1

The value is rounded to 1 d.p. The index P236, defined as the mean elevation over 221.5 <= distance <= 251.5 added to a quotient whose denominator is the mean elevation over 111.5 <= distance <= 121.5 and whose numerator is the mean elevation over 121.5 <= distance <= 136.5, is 71.6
